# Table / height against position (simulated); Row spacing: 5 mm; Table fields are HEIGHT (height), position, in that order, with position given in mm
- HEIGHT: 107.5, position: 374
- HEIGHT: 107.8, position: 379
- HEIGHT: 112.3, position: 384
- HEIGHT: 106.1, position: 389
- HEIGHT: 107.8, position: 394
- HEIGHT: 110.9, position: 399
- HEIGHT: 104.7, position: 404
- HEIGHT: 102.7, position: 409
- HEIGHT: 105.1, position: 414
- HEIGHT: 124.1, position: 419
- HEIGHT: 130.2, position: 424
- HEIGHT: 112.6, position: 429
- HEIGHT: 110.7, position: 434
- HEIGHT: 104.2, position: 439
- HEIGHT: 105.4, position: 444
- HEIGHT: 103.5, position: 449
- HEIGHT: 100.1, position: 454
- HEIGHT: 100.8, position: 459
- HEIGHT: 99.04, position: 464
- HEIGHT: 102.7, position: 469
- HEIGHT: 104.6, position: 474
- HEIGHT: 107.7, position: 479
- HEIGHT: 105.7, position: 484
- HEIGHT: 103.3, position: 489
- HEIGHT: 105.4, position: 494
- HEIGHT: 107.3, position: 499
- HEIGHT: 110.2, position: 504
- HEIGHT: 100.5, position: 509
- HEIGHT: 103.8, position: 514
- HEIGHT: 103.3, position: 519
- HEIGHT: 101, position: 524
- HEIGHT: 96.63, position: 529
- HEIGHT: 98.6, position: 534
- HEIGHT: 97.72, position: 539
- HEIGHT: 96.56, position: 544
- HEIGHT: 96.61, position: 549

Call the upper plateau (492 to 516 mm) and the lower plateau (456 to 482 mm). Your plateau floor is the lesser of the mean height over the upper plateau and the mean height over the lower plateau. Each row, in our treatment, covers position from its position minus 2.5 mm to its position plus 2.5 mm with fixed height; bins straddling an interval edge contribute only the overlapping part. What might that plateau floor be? 103.0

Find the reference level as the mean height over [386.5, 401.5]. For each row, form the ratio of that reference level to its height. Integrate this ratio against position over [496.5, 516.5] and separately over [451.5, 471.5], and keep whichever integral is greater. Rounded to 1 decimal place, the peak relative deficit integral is 21.5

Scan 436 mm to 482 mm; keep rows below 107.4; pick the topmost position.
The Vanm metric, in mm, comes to 474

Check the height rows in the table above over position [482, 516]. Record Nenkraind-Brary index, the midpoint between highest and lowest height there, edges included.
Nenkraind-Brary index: 105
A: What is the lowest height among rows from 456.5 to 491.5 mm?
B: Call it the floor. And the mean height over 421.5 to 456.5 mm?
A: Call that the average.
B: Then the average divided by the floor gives 1.11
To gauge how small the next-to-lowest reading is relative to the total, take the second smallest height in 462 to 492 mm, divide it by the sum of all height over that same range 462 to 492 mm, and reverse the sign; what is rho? -0.16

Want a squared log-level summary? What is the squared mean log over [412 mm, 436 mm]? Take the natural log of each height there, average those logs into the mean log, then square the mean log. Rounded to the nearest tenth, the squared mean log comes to 22.6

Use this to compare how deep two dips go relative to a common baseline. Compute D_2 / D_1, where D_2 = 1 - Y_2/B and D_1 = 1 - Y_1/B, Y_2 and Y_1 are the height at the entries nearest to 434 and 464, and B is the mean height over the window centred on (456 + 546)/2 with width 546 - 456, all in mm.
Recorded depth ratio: -2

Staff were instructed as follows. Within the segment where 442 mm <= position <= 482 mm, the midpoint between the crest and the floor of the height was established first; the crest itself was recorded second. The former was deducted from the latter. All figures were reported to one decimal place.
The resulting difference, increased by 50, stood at 54.3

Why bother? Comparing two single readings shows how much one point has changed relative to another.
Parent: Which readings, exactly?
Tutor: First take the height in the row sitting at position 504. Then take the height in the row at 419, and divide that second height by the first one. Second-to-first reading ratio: 1.13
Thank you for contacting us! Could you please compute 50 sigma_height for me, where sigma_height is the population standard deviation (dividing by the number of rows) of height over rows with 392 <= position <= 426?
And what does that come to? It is 494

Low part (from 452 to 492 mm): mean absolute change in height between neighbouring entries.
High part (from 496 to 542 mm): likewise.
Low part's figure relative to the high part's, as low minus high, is -1.0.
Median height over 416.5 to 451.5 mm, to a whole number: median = 111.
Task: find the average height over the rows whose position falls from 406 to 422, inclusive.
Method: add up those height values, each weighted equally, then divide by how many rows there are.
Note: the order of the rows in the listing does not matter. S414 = 111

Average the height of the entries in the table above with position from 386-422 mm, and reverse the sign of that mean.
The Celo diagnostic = -109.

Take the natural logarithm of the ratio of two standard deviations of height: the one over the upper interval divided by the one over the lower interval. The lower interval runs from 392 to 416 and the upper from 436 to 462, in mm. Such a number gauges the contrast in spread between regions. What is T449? -0.3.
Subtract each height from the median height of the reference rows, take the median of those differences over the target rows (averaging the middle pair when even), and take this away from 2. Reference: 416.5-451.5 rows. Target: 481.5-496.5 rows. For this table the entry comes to -3.3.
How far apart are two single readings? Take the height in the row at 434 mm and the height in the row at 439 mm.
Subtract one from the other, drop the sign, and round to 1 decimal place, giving 6.5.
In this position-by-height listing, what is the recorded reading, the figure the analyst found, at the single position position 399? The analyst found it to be 110.9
